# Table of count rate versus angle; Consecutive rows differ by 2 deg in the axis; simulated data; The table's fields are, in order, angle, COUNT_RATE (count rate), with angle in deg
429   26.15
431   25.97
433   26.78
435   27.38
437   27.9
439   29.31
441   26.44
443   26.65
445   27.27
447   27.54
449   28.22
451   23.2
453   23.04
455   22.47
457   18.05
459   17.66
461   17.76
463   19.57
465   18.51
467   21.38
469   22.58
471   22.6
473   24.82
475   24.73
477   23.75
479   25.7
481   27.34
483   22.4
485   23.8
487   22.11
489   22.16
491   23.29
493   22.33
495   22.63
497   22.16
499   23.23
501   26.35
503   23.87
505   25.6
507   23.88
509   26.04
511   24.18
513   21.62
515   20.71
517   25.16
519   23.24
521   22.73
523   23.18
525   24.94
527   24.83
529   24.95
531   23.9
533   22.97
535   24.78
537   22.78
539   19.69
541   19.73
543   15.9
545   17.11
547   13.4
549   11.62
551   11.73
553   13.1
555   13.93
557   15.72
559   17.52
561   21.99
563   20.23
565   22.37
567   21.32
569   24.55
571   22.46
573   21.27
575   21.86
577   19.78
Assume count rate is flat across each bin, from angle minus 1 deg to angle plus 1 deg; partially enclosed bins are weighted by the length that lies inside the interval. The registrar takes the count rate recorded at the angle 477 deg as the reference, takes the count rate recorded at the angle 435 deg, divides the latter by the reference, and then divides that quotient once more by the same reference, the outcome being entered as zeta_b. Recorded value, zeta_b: 0.049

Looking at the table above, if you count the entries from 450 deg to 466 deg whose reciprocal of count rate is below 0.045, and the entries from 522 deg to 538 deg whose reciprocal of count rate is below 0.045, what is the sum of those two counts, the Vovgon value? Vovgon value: 11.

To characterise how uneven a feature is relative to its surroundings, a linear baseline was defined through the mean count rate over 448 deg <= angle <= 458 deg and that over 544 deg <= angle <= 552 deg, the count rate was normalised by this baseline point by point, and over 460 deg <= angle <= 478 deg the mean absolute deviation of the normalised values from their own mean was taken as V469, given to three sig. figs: 0.122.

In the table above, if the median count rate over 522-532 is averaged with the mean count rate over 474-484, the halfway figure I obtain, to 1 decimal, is 24.8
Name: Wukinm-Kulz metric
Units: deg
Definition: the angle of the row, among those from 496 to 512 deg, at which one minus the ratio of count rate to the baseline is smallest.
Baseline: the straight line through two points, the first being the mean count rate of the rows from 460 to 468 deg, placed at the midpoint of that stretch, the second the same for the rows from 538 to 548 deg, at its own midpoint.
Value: 509 deg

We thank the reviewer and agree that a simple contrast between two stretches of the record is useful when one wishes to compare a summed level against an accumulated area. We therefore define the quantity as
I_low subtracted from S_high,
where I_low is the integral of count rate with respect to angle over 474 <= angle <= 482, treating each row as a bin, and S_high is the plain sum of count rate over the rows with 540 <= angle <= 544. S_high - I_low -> -167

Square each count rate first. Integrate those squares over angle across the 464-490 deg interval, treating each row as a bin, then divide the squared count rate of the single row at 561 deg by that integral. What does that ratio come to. 0.034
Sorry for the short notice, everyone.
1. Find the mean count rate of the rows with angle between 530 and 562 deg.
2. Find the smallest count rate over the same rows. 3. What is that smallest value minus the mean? -6.2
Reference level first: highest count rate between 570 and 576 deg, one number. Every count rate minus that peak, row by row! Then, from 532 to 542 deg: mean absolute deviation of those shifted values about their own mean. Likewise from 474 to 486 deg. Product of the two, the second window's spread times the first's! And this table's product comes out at 2.4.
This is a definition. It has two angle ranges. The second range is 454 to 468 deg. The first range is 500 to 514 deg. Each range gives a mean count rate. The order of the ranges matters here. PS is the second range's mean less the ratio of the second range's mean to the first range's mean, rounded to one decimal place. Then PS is 18.6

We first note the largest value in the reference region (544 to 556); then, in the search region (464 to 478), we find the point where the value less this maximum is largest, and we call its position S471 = 473 deg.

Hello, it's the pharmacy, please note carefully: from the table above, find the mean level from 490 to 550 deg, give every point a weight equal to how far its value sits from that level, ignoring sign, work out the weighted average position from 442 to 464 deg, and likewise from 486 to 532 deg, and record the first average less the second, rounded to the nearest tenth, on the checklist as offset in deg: -61.0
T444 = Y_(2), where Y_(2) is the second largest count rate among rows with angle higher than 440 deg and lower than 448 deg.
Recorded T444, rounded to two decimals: 27.27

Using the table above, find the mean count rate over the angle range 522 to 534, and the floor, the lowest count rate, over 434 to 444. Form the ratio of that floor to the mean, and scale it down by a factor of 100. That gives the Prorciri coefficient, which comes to 0.011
